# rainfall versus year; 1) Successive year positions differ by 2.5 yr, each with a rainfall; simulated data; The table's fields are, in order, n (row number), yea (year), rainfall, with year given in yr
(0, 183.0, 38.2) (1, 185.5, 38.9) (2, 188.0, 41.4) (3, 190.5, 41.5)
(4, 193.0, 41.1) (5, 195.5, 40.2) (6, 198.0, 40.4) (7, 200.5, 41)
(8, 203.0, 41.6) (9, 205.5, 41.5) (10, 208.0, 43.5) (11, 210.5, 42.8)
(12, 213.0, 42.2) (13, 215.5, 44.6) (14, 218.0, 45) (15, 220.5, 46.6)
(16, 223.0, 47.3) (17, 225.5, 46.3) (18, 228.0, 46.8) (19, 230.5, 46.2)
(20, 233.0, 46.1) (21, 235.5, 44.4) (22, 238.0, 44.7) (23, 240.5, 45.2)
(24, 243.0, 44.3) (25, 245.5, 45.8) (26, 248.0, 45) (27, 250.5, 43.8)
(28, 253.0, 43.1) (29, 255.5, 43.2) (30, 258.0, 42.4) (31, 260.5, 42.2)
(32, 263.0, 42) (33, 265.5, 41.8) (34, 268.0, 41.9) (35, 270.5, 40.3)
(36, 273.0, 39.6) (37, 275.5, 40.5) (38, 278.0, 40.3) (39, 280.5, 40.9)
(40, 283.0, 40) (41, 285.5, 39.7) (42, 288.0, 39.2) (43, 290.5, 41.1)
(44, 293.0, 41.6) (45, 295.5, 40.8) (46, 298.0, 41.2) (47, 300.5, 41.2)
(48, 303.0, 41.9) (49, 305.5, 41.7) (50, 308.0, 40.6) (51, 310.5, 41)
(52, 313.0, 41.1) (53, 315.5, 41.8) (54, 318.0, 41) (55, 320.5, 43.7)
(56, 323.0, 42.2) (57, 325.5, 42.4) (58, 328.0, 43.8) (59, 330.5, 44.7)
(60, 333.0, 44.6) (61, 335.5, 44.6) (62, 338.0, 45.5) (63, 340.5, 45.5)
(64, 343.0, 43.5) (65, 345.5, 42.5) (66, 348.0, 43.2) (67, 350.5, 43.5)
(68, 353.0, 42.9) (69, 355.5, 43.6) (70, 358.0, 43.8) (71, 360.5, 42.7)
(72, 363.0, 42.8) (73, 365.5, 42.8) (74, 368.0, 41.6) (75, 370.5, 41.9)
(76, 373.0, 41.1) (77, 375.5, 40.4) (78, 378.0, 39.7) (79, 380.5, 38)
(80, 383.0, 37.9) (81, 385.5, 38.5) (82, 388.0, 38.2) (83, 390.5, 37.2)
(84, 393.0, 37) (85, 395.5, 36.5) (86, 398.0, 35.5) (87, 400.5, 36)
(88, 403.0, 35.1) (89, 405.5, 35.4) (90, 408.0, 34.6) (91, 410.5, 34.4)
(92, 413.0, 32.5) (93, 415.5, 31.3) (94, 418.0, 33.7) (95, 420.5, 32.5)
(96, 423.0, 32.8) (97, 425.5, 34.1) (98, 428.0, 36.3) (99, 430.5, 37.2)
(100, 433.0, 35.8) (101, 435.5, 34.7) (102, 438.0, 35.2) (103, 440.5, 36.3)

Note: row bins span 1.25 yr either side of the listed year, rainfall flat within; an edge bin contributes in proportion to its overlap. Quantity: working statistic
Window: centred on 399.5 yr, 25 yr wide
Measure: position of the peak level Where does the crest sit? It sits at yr 388.0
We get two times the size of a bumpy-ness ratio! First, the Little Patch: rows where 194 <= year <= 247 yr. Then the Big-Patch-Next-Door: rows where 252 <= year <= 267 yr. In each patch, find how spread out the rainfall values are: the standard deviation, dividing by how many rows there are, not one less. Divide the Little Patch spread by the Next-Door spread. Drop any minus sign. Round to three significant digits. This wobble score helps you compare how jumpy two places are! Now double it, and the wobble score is 8.25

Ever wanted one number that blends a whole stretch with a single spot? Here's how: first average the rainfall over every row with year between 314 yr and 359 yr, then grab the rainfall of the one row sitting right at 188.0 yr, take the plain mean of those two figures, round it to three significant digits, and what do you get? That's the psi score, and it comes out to 42.4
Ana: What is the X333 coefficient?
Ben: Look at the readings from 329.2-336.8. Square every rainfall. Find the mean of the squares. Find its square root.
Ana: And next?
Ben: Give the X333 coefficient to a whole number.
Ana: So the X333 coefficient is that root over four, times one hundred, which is 1116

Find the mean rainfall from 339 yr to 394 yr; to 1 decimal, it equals 41.3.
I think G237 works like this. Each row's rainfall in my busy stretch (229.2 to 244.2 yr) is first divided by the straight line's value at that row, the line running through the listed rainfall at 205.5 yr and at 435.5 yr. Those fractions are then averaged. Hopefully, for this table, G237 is 1.113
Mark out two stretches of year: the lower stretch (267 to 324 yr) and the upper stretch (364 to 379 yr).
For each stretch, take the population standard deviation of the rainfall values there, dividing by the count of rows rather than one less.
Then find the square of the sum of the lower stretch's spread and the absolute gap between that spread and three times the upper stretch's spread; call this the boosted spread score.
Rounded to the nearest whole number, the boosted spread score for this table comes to 9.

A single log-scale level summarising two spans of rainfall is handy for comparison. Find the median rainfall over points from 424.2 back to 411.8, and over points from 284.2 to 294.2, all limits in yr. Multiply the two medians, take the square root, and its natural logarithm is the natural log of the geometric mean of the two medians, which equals 3.59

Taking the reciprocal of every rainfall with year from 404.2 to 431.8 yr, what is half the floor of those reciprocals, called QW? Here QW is 0.0134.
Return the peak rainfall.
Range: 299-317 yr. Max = 41.9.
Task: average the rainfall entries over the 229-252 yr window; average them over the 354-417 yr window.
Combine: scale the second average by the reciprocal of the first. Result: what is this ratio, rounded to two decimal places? 0.85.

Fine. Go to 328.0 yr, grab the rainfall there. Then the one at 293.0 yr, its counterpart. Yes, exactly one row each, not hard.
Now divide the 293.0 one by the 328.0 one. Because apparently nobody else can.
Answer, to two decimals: 0.95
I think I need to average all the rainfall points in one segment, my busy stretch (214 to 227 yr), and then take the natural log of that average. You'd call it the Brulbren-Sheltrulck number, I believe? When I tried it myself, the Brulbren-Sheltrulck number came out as 3.83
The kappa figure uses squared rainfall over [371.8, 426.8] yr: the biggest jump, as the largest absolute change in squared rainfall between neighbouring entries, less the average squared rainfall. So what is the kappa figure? -1148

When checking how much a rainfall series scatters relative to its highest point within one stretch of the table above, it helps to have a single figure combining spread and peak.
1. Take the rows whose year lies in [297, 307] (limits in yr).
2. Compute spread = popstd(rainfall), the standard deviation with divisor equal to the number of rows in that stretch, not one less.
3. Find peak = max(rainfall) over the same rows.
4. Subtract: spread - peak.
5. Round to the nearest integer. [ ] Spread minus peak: -42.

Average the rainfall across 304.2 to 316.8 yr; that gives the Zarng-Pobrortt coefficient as 41.2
